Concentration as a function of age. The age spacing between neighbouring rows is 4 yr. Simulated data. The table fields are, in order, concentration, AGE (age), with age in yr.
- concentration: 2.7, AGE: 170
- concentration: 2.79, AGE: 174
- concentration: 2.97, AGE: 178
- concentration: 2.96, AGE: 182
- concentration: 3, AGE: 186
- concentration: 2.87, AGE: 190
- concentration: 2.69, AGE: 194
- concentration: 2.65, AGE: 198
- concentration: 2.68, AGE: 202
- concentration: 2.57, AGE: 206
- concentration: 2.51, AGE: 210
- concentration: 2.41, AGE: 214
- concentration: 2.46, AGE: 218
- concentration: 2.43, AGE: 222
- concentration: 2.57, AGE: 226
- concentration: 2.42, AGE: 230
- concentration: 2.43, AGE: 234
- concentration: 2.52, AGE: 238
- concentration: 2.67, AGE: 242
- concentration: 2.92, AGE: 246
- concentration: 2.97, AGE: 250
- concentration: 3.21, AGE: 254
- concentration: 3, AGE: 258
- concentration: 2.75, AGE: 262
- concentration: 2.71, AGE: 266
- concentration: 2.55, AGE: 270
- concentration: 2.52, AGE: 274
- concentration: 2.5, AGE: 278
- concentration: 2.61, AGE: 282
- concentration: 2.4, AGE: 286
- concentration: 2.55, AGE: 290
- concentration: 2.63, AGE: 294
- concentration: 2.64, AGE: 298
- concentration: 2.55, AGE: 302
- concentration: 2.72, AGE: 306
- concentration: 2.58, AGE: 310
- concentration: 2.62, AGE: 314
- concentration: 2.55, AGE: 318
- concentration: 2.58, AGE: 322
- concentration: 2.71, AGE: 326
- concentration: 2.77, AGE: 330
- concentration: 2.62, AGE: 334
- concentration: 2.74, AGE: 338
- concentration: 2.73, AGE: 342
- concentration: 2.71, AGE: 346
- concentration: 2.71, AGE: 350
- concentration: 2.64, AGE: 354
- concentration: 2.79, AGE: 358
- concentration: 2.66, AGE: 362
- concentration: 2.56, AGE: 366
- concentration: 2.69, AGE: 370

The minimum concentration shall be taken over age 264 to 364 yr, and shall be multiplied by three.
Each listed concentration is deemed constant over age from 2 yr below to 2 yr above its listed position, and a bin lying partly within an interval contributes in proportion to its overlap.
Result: 7.200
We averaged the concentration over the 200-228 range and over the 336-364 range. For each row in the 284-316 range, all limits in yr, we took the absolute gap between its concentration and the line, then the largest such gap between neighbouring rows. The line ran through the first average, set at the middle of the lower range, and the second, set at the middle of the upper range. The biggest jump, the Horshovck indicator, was 0.14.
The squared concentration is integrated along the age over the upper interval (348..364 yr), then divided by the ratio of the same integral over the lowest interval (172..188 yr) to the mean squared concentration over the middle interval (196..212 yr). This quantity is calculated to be 5.8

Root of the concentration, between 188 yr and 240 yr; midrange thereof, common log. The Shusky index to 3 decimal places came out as 0.210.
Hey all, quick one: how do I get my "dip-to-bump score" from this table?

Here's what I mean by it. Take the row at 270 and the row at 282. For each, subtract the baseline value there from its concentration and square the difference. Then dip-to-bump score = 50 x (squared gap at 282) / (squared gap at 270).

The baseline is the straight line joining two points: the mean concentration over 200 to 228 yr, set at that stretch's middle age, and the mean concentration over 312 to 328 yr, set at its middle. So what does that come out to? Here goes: 115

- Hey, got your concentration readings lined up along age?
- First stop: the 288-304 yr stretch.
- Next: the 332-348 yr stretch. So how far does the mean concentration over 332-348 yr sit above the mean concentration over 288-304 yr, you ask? 0.11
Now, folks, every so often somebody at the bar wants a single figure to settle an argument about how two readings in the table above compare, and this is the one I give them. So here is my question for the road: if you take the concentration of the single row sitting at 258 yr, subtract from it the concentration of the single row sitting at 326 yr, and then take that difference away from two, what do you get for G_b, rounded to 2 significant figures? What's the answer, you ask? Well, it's 1.7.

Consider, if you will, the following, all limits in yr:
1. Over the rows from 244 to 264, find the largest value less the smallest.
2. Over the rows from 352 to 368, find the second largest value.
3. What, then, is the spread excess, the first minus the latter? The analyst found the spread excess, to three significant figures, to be -2.20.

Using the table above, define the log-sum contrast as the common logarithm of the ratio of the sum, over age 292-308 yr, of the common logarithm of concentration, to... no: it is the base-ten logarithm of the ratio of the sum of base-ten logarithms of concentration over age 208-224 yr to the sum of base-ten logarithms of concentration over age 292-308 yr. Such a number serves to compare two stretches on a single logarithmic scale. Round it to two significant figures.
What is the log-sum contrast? -0.033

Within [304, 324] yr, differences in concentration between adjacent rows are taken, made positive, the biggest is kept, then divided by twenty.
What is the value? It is 0.0070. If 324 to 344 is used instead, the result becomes 0.0075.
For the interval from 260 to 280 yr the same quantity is 0.0080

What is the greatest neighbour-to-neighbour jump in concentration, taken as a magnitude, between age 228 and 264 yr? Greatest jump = 0.25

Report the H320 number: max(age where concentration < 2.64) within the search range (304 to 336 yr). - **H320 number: 334 yr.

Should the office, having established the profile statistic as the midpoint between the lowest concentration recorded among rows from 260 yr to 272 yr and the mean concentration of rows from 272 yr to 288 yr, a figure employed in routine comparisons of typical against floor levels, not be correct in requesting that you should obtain 2.53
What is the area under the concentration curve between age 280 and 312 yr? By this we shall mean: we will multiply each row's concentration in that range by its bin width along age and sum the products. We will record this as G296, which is 83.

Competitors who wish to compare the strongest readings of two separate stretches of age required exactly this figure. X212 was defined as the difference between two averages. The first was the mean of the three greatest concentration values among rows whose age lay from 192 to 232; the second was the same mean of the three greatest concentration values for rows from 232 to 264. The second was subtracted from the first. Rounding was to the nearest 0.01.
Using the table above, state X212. -0.39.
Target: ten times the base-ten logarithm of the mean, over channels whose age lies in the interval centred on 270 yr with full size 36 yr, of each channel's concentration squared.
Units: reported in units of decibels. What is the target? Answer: 8.65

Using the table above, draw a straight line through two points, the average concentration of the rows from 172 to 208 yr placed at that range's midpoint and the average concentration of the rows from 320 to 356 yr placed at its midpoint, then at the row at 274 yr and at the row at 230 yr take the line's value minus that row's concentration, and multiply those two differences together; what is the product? 0.076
